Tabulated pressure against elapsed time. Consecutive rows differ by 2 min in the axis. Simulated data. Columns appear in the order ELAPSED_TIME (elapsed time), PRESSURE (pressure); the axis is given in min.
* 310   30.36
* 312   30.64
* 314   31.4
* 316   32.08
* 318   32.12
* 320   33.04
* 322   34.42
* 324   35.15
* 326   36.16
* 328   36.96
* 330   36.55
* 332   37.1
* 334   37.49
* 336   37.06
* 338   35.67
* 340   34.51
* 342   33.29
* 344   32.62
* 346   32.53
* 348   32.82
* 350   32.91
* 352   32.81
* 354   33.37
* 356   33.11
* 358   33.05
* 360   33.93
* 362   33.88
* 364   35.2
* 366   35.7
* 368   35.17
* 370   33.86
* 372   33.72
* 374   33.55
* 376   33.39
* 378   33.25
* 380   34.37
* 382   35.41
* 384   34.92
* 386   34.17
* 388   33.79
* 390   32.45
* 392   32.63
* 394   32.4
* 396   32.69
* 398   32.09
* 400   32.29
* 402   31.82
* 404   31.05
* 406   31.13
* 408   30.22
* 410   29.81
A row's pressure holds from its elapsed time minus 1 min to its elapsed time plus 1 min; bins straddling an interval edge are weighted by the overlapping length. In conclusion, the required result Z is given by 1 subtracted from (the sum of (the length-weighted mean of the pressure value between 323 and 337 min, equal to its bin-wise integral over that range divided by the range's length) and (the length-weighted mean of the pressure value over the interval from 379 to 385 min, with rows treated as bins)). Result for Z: 70.5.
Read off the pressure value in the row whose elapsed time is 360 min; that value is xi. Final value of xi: 33.93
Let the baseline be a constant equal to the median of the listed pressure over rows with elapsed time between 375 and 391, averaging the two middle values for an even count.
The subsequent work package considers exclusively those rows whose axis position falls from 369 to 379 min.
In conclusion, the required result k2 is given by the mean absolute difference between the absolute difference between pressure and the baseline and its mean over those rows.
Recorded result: 0.19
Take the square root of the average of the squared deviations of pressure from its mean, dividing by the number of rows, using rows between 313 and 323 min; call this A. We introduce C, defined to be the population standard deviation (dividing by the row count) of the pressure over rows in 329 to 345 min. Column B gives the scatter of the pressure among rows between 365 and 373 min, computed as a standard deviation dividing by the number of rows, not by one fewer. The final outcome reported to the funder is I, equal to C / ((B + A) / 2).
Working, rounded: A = 1.04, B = 0.8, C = 1.74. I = 1.84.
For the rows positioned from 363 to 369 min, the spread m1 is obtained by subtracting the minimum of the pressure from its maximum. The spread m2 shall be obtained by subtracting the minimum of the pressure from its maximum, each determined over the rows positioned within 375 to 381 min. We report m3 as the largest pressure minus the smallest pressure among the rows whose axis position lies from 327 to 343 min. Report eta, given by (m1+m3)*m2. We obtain 5.3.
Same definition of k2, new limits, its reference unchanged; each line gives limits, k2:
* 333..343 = 1.12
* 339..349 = 0.34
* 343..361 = 0.31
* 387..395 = 0.49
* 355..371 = 0.51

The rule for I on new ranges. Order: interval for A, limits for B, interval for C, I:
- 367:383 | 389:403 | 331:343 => 2.93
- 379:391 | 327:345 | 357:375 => 0.64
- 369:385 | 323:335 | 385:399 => 0.97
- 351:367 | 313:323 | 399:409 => 0.70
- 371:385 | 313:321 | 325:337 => 0.63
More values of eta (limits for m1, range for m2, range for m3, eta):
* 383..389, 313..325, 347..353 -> 4.6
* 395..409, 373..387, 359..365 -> 8.2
